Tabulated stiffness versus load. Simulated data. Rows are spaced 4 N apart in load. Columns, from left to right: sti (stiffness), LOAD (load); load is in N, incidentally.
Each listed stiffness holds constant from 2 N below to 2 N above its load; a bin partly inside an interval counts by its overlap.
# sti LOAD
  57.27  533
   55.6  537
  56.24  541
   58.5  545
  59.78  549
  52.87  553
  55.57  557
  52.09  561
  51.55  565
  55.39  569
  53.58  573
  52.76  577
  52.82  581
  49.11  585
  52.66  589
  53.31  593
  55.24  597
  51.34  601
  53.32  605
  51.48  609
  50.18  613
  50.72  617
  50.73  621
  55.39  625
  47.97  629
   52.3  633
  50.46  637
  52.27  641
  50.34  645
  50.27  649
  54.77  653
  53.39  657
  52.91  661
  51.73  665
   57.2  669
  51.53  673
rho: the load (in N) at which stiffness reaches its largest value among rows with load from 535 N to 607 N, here 549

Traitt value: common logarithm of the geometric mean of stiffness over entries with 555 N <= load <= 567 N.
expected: 1.72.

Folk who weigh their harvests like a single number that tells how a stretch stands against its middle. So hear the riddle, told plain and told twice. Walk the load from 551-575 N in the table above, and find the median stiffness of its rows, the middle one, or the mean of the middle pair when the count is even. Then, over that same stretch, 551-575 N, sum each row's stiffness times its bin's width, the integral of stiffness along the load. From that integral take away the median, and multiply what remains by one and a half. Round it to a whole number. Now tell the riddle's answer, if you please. 1846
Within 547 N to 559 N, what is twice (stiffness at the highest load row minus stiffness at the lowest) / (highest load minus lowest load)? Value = -1.1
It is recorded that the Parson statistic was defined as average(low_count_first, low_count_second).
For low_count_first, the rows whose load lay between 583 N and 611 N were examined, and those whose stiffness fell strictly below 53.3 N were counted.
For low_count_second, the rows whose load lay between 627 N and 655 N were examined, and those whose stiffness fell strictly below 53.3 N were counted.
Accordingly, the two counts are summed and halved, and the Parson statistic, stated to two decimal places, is 5.00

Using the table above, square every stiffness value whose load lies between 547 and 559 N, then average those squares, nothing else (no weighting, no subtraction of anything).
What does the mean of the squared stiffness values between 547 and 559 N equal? 3152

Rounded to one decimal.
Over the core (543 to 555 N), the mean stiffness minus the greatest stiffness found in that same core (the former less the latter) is -2.7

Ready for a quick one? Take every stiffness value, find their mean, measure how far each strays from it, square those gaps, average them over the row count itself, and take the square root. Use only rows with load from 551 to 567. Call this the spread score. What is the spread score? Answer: 1.55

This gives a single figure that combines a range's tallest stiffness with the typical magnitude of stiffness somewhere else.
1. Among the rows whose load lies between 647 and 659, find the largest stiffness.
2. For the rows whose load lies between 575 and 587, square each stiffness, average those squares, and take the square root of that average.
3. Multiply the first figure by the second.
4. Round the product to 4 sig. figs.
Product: 2826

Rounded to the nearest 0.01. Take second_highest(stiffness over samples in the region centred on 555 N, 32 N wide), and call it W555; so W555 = 58.50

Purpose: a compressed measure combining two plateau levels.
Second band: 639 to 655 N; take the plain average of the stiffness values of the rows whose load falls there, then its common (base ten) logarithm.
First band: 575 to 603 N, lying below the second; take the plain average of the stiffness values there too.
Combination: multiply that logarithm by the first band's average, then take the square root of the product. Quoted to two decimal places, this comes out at 9.49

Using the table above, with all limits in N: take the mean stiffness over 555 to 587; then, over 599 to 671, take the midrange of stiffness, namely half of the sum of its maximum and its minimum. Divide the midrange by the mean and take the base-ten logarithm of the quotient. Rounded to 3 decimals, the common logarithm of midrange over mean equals -0.002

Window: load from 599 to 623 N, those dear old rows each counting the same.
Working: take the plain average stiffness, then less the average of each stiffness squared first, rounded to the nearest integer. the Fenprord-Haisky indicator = -2581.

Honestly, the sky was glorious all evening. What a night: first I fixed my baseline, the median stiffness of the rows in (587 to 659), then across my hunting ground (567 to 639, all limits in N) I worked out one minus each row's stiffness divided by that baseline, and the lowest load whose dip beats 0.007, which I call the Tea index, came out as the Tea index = 585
